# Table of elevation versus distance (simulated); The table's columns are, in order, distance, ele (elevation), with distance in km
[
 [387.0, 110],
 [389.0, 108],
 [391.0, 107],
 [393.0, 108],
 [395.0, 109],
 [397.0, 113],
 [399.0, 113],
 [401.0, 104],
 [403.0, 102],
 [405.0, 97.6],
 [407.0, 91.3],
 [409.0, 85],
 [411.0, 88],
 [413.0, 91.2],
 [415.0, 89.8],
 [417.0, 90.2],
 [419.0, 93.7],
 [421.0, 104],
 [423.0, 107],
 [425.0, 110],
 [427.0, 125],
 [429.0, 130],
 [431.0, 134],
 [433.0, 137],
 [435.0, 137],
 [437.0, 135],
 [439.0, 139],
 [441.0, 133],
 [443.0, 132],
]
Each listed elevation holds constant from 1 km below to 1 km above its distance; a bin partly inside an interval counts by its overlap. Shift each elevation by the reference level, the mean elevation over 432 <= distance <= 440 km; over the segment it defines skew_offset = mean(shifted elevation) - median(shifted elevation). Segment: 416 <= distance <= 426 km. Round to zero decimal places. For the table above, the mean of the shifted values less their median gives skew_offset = -3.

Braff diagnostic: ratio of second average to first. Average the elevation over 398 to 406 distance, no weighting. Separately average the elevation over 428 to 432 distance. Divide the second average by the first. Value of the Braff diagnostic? 1.27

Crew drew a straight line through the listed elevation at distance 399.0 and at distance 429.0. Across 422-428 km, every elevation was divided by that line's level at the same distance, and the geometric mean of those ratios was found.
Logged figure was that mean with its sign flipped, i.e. -0.89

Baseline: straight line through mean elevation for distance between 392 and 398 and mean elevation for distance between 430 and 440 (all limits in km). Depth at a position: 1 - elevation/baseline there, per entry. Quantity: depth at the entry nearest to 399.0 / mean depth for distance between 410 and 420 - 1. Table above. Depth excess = -1.0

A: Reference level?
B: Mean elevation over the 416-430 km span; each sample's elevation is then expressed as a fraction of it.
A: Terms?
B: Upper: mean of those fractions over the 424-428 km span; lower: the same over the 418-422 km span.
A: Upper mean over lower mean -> 1.19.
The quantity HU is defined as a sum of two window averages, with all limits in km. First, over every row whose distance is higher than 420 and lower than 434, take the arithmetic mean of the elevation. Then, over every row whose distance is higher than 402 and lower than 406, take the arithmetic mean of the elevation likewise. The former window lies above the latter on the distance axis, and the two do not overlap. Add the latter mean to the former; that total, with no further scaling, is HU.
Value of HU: 221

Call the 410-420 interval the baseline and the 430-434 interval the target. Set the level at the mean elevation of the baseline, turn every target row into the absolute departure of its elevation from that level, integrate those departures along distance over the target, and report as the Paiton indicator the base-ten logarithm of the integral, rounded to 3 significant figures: 2.25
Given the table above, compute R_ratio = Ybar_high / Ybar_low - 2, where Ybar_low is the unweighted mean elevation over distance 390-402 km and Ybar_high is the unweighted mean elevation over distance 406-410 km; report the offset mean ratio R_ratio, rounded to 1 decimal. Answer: -1.2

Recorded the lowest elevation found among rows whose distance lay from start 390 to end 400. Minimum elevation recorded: 107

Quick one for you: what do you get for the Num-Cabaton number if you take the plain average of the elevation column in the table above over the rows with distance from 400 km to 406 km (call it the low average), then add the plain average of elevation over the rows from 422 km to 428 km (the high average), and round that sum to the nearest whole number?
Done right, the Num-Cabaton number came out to 215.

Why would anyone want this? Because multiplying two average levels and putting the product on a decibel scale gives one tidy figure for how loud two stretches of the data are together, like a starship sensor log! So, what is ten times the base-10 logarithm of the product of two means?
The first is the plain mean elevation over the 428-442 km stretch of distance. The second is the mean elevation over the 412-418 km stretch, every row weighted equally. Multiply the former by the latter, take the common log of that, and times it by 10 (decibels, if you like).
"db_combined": 40.87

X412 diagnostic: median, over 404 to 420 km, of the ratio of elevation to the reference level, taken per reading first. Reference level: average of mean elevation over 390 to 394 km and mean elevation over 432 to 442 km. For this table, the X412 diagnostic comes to 0.74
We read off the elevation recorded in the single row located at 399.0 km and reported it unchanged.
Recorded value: 113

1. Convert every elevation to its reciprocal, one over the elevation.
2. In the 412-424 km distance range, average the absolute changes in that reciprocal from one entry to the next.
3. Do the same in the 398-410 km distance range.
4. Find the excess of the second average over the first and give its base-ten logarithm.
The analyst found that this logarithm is -3.7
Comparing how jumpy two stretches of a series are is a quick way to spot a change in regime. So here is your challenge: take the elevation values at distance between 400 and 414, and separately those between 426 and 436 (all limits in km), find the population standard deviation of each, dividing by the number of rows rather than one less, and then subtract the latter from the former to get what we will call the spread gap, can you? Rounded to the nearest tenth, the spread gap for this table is 2.1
